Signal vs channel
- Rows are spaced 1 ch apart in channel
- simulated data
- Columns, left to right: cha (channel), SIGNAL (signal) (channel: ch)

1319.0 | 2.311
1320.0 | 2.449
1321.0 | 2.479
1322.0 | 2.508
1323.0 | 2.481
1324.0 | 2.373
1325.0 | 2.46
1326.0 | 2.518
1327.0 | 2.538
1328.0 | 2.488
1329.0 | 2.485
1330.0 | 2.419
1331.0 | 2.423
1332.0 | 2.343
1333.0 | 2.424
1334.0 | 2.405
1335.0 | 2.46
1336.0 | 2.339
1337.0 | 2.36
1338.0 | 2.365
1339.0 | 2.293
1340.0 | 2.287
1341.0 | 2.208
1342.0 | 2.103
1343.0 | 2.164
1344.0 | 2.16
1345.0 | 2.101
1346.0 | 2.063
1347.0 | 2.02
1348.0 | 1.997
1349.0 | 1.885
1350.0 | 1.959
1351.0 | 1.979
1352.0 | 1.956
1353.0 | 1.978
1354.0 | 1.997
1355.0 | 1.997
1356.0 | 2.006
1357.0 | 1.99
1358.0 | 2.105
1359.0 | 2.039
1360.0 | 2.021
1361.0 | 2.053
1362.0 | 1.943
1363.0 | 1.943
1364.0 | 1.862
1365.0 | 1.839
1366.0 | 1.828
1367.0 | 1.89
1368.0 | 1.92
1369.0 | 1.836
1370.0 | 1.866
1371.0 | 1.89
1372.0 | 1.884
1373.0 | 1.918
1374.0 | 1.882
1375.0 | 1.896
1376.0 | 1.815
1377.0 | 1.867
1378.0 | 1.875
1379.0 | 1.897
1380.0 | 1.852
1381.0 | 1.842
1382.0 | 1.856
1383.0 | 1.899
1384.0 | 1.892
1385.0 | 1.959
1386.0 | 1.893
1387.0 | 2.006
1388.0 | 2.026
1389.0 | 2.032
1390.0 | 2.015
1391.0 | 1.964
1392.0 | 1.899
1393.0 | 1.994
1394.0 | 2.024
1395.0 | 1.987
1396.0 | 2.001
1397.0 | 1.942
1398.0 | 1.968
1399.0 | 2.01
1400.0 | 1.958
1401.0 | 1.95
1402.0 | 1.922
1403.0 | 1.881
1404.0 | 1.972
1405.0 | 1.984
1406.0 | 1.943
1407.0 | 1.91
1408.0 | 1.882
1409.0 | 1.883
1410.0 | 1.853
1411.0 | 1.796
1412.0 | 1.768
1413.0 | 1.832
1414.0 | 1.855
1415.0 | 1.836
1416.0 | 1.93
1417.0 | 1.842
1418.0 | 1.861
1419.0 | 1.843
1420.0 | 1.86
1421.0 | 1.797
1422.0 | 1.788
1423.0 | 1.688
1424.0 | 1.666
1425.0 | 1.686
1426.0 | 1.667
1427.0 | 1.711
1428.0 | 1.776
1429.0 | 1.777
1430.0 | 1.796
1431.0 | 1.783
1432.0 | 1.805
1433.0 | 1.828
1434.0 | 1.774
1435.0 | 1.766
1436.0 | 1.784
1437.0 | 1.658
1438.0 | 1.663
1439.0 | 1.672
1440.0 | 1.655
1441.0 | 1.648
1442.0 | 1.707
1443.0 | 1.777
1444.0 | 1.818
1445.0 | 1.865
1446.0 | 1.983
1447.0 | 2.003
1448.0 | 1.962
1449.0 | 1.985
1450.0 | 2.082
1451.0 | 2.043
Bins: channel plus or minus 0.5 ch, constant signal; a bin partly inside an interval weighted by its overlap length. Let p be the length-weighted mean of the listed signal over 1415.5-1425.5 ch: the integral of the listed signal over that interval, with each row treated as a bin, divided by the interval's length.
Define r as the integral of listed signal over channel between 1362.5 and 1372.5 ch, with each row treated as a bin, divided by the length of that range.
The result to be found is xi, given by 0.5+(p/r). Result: 1.46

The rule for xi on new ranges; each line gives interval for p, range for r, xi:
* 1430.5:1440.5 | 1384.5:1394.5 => 1.38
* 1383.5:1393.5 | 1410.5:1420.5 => 1.57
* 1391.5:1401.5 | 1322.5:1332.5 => 1.30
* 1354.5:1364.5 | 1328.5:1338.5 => 1.33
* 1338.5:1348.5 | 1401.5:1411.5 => 1.62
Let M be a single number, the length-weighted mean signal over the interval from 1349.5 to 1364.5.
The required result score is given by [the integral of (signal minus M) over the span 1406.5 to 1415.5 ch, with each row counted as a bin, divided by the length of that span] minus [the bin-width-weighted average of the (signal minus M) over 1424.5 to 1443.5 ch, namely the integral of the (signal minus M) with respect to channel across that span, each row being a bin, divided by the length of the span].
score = 0.11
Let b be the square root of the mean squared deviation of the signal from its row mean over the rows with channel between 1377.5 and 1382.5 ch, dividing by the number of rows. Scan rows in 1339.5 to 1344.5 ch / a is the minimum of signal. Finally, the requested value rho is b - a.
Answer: -2.1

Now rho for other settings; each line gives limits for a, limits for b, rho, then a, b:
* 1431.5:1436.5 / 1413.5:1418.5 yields -1.7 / 1.766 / 0.034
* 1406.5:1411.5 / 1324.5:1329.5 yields -1.8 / 1.796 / 0.027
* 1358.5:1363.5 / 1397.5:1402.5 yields -1.9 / 1.943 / 0.029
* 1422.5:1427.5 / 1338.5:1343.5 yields -1.6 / 1.666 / 0.073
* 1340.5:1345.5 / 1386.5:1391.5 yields -2.1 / 2.101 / 0.024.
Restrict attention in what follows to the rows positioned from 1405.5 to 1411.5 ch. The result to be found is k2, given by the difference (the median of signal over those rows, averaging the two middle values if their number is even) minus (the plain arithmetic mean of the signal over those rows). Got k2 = 0.005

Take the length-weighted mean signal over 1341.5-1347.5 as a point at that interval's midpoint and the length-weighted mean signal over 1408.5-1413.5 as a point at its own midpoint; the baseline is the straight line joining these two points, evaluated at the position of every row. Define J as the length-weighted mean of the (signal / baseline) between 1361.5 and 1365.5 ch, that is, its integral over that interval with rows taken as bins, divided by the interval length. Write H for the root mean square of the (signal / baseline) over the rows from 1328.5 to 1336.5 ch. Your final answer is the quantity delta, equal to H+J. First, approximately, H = 1.12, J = 0.94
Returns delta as 2.06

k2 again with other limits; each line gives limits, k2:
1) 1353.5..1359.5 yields -0.021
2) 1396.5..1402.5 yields -0.004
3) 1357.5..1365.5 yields 0.006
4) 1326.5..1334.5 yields -0.017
